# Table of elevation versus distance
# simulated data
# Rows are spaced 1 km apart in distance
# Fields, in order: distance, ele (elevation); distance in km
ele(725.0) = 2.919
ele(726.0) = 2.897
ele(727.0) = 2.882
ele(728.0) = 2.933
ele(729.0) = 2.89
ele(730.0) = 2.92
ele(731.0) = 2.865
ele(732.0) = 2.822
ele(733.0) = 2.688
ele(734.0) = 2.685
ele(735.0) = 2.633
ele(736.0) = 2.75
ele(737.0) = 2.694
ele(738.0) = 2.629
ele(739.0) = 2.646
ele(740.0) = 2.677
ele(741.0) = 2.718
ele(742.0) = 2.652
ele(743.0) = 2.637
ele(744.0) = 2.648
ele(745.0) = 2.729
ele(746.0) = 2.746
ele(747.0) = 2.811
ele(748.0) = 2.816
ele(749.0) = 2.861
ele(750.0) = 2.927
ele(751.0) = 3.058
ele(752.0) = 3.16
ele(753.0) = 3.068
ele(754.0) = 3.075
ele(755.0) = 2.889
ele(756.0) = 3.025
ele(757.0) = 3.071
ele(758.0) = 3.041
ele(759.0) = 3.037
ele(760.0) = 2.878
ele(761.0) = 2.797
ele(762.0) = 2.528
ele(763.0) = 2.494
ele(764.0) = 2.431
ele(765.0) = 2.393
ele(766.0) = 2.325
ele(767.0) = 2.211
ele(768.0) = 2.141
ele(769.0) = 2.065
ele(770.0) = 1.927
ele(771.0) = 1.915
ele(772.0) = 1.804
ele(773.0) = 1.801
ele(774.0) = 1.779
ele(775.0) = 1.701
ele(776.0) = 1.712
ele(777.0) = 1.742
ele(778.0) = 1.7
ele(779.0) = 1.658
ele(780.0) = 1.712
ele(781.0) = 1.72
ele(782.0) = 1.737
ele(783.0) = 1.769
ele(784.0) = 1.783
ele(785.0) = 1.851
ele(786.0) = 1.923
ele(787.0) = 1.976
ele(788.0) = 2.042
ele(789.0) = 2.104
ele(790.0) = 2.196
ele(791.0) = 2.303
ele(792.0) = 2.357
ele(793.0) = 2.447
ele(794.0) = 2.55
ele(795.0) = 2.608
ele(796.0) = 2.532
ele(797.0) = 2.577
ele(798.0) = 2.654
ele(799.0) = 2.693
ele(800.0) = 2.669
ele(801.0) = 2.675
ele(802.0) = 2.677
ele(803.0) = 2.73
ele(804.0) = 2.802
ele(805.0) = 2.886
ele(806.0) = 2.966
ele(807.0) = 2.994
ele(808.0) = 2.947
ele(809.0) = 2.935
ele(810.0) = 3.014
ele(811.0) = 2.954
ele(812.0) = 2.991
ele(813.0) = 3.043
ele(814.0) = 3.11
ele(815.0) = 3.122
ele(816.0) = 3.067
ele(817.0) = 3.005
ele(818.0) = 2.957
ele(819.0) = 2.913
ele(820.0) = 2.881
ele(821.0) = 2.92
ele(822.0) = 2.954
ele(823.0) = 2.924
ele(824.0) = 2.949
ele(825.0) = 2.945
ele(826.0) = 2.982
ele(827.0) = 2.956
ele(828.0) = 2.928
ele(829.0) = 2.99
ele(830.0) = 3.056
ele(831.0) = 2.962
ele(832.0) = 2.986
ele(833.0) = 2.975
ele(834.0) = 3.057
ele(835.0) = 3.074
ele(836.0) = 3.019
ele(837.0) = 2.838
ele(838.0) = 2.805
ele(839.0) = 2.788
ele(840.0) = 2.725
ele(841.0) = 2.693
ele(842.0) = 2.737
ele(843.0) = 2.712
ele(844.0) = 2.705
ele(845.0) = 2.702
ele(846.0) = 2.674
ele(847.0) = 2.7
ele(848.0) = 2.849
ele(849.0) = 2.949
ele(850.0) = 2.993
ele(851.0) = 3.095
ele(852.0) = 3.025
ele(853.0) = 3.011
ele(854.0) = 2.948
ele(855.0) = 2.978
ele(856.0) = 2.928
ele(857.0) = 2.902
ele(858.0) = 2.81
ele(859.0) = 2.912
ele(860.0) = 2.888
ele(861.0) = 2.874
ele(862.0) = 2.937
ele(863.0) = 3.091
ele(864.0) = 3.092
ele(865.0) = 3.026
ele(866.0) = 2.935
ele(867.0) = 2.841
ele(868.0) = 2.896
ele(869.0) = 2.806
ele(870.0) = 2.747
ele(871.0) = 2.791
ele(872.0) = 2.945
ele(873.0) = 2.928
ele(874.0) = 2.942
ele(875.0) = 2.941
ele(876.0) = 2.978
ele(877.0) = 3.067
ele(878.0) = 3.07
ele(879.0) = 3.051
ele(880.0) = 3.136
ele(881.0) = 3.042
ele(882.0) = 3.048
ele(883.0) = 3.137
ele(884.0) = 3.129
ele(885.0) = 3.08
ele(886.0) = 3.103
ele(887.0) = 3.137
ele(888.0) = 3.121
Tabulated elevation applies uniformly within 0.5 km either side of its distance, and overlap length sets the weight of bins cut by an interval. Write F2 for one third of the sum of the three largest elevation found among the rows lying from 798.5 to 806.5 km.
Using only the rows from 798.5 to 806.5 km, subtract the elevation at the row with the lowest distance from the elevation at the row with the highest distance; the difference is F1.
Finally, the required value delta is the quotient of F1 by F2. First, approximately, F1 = 0.3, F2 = 2.88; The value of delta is 0.09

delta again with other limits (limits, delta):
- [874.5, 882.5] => 0.03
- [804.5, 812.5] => 0.04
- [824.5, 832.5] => 0.01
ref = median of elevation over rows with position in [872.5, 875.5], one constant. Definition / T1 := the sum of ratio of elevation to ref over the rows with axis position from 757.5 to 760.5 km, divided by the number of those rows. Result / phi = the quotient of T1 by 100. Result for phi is 0.0102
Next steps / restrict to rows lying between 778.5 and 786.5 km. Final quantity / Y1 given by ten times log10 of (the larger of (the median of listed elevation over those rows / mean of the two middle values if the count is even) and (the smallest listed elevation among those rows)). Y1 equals 2.4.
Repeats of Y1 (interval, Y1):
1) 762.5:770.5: 3.6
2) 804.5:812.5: 4.7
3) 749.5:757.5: 4.9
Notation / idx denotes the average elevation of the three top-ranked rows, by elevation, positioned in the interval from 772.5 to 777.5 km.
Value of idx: 1.77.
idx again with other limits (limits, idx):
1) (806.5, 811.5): 2.99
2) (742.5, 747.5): 2.76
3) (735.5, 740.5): 2.71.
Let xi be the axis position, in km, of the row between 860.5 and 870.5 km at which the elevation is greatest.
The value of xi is 864.0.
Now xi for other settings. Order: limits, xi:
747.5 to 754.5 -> 752.0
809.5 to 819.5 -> 815.0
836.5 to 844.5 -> 837.0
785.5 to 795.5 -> 795.0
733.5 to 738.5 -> 736.0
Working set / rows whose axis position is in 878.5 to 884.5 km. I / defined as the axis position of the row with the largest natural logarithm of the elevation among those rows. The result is 883.0 km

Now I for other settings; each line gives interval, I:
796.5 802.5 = 799.0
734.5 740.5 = 736.0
